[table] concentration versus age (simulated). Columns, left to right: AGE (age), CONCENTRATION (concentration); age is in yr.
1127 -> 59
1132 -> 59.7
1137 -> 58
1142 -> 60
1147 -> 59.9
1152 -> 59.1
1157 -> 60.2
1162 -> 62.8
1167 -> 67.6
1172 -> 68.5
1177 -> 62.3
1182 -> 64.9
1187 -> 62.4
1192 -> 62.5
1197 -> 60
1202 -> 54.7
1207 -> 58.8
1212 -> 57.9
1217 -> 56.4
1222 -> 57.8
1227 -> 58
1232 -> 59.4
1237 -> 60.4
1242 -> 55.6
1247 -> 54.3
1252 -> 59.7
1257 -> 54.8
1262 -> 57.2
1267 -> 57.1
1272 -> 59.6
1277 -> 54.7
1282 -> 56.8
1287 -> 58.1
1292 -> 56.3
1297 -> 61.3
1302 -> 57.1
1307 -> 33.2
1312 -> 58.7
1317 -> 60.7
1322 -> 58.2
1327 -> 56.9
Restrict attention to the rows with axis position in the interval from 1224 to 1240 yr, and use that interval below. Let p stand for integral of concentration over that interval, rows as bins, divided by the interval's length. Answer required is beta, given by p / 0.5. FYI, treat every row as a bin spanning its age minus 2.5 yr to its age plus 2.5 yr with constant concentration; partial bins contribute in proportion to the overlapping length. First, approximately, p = 59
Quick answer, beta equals 118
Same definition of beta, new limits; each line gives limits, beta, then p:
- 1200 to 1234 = 115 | 58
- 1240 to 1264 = 113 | 56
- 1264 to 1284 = 114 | 57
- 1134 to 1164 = 120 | 60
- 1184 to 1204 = 120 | 60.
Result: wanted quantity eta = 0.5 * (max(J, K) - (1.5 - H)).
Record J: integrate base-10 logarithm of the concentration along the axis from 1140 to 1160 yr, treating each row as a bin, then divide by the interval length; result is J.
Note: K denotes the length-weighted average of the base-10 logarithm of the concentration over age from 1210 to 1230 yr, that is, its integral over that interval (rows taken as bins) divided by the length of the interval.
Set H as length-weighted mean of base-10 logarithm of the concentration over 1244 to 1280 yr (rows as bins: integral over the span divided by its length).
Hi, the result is 1.015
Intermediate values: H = 1.75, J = 1.78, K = 1.76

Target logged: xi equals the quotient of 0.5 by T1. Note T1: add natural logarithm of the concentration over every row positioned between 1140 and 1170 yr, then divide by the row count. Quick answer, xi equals 0.121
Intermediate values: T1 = 4.120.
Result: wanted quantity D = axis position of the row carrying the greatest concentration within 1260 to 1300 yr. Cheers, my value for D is 1297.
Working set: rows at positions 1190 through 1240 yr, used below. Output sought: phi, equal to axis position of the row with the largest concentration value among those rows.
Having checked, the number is 1192 yr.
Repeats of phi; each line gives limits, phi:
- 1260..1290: 1272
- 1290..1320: 1297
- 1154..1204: 1172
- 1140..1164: 1162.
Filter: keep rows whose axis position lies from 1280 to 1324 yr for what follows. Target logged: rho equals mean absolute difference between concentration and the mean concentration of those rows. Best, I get 5.0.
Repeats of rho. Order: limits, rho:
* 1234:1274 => 1.9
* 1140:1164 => 1.0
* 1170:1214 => 3.1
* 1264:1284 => 1.3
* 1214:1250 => 1.7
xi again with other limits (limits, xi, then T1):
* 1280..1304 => 0.123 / 4.059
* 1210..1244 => 0.123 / 4.059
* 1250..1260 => 0.124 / 4.047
